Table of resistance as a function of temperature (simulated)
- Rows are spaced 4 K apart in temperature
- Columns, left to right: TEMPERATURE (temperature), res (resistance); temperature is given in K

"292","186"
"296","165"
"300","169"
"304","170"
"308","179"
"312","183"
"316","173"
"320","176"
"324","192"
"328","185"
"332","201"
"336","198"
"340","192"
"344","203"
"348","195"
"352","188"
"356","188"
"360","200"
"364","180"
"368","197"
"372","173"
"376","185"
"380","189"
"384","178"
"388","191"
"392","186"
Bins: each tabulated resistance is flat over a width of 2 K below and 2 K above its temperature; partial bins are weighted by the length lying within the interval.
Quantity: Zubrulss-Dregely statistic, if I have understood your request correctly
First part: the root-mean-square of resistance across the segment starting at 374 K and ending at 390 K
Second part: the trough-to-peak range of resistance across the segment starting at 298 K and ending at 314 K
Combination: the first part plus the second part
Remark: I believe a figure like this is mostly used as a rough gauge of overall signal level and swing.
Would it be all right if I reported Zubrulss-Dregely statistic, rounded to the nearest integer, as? 200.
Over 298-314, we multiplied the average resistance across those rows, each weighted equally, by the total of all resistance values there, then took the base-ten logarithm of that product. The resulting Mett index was 5.09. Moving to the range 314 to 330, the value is 5.12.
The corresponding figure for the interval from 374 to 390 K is 5.14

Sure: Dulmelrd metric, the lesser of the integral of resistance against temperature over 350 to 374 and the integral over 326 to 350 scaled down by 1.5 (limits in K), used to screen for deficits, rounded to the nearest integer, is 3131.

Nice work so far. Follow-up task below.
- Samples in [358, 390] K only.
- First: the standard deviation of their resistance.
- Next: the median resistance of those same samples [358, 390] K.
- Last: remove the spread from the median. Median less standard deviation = 178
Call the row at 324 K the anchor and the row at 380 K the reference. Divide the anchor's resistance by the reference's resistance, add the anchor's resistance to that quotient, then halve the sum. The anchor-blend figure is 96.5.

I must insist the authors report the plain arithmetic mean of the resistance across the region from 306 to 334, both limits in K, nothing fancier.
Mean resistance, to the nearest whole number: 184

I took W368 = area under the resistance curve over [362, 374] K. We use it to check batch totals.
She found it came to 2200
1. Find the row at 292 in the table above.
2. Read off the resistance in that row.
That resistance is 186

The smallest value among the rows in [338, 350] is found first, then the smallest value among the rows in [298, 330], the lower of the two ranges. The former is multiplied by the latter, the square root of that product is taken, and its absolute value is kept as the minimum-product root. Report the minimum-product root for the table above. 180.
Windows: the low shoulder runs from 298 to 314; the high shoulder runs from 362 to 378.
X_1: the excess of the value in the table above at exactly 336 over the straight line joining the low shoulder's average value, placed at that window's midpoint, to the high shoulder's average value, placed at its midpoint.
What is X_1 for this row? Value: 19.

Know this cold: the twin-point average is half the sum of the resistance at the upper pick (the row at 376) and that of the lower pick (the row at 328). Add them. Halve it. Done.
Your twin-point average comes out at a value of 185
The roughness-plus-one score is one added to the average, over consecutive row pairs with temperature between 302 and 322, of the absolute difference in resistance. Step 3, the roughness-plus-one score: 7.5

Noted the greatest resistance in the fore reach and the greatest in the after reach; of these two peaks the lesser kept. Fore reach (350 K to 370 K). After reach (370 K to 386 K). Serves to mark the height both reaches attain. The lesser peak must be 189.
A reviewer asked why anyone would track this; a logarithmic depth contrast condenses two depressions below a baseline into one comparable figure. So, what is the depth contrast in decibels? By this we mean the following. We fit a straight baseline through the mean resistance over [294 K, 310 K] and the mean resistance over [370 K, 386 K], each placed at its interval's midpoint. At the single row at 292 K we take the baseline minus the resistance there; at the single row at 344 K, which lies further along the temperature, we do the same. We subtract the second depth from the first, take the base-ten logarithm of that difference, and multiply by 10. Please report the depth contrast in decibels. 10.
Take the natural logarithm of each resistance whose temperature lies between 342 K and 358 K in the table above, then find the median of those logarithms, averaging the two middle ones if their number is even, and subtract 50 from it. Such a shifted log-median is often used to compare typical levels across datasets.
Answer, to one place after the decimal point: -44.7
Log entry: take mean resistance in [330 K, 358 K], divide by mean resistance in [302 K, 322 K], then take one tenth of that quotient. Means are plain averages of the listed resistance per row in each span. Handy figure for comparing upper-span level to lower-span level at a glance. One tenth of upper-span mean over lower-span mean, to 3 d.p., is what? 0.111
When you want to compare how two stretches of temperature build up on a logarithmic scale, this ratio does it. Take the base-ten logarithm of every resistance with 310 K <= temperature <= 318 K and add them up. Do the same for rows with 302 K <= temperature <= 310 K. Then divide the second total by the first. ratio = 1.00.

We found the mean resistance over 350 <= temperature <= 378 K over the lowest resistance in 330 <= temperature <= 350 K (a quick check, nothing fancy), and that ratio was 0.98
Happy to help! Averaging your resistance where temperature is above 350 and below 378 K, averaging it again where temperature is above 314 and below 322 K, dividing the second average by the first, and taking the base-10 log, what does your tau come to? -0.03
